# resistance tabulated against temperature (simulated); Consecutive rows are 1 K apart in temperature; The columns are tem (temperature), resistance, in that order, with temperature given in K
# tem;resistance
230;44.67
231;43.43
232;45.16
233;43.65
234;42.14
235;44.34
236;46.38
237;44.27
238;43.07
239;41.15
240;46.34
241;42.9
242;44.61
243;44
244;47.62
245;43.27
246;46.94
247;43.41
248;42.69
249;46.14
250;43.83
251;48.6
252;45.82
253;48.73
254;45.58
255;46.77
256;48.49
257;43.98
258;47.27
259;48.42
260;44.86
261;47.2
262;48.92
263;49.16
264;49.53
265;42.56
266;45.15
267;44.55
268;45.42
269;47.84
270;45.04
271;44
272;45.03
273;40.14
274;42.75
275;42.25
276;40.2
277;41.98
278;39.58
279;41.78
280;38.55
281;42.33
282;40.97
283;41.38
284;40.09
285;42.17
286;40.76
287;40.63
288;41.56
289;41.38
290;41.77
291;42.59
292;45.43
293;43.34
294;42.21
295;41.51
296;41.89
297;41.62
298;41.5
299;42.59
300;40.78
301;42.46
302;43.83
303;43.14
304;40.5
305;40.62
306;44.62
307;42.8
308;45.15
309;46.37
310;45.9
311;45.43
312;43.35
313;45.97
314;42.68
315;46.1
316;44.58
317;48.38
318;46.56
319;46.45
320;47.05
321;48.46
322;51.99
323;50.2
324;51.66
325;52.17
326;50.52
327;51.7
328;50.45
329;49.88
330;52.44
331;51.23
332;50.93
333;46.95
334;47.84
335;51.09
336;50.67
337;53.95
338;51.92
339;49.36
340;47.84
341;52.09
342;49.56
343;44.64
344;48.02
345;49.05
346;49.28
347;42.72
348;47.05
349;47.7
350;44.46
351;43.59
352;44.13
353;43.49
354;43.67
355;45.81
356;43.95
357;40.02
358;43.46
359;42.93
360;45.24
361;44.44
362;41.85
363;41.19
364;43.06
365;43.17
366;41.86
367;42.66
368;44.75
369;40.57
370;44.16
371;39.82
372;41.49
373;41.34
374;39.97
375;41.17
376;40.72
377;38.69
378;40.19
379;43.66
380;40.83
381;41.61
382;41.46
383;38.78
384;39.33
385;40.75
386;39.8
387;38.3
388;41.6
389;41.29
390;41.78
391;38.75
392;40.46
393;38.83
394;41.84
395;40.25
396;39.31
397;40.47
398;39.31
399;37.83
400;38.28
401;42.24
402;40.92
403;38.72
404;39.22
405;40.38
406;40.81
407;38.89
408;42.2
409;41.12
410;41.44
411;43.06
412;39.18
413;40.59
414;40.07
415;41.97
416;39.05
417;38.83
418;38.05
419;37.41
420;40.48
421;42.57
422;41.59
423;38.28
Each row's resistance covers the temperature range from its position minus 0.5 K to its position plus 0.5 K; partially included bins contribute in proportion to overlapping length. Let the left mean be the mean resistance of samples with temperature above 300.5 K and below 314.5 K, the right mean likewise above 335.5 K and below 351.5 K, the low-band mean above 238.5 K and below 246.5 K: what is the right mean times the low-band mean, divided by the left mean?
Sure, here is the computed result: 49.2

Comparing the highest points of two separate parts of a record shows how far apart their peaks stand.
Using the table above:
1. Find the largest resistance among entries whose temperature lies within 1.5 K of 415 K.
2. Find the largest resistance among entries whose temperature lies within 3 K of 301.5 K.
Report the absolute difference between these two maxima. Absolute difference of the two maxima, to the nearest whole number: 2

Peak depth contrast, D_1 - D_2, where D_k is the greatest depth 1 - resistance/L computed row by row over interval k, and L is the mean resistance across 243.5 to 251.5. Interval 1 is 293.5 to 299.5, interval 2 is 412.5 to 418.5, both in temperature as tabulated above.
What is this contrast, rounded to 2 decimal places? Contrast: -0.08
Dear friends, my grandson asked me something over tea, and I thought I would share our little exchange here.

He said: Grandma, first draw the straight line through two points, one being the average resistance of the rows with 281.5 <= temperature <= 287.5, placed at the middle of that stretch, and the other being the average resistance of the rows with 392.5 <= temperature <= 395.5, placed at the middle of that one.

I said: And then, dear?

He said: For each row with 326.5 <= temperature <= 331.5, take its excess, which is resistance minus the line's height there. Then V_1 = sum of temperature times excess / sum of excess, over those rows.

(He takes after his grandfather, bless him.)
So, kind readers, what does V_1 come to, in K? 329.0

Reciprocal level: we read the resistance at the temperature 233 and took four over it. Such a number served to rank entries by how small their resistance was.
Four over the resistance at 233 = 0.0916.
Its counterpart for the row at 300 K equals 0.0981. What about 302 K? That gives 0.0913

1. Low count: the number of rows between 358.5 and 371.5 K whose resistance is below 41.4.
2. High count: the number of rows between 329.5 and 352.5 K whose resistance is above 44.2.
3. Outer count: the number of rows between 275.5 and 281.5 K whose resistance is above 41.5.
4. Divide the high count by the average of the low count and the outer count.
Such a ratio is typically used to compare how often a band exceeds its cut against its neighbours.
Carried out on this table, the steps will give 6.7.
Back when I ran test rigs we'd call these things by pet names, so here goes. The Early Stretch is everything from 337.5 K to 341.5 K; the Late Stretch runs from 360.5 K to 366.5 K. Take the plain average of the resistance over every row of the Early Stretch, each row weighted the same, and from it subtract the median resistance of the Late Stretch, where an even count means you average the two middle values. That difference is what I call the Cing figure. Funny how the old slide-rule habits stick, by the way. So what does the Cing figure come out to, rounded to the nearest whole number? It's 8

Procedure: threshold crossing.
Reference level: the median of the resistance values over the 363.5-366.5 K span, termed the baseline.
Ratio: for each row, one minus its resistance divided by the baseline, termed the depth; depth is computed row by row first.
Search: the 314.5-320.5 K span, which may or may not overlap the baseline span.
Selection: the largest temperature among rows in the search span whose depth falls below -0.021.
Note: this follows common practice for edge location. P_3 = 320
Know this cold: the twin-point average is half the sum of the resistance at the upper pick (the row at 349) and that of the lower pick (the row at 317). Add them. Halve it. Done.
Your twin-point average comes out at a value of 48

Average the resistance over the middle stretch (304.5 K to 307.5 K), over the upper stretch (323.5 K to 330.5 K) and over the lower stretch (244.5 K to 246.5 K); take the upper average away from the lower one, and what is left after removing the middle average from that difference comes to -49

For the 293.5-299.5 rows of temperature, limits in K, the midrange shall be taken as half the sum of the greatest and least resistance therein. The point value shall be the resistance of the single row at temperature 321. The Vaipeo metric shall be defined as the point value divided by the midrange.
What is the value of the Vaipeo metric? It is 1.15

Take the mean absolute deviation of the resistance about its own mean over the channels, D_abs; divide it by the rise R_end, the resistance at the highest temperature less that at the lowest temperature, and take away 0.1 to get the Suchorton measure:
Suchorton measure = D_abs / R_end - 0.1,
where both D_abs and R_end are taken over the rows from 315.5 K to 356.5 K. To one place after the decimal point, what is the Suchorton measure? -4.2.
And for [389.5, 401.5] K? 2.6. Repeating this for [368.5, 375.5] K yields 1.5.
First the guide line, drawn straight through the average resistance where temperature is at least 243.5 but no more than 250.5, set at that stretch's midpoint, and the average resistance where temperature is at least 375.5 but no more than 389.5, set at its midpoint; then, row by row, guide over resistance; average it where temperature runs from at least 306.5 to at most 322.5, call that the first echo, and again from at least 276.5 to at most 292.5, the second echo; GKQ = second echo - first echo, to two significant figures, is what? 0.13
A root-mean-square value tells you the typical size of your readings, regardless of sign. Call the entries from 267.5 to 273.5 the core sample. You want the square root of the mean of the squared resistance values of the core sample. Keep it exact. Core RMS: 45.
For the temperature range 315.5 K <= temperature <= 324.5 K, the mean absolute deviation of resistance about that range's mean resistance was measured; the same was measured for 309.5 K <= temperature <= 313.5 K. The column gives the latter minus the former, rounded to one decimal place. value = -1.1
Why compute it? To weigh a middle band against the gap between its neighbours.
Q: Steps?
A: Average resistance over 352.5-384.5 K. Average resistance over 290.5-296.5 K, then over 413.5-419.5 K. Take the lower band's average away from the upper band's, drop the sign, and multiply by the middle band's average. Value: 151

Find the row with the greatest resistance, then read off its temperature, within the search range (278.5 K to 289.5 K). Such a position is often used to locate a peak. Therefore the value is 281 K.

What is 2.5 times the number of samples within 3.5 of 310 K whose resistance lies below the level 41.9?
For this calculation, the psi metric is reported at 0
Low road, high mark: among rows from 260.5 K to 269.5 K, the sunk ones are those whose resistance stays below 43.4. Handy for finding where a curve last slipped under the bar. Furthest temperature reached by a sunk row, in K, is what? 265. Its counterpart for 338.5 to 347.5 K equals 347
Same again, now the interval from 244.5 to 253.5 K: 248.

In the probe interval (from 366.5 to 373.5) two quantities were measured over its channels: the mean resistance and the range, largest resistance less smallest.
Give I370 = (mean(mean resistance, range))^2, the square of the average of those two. 553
